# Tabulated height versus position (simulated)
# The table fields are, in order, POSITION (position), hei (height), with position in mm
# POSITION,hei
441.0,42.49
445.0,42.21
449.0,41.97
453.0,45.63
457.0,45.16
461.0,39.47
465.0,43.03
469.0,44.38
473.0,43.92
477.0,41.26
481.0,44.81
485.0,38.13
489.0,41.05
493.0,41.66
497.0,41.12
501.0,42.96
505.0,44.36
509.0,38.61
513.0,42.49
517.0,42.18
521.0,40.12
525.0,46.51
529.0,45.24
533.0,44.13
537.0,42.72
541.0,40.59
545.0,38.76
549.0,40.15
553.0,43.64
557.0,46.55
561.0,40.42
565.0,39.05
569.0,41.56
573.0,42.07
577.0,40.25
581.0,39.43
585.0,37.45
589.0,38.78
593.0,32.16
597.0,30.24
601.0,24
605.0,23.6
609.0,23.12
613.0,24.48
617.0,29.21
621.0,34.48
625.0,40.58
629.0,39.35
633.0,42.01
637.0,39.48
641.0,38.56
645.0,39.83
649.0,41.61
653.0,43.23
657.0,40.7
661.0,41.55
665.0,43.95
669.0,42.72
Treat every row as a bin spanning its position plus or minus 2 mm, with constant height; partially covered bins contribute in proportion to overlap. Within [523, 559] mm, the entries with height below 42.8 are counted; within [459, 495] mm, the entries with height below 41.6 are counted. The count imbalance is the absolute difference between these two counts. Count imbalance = 0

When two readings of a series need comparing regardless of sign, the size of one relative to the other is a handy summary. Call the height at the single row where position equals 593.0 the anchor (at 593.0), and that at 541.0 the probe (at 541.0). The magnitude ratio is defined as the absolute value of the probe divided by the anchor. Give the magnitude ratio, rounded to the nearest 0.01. 1.26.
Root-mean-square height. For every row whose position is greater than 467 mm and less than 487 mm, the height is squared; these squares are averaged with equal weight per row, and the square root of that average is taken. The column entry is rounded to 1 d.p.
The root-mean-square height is 42.6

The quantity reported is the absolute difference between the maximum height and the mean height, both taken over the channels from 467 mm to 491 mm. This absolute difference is 2.6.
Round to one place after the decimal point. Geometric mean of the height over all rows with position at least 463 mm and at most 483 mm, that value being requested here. 43.5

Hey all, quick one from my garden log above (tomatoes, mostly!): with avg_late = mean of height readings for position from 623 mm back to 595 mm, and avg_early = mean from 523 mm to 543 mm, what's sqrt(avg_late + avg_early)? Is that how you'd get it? 8.42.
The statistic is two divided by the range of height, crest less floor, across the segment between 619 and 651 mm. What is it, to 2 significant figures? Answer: 0.27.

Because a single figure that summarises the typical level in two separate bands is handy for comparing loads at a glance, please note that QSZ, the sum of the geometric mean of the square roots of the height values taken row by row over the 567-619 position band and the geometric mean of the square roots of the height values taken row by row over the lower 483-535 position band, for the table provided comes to 12.1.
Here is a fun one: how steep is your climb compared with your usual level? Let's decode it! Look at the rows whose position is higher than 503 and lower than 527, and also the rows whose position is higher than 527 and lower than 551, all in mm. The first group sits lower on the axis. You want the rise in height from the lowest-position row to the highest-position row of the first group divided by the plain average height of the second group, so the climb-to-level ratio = 0.05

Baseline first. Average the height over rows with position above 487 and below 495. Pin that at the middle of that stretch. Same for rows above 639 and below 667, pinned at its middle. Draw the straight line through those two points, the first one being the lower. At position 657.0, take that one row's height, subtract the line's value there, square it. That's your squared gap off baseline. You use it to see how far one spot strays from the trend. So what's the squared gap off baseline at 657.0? 0.4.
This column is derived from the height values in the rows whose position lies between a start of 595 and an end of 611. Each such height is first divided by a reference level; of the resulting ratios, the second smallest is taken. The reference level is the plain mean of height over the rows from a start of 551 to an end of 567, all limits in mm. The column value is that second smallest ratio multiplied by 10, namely 5.6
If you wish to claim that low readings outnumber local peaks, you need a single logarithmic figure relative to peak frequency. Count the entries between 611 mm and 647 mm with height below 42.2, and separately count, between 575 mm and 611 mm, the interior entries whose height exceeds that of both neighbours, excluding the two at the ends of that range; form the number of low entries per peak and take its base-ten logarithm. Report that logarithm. 0.95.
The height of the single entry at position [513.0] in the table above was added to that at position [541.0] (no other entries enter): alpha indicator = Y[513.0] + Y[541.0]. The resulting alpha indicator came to 83.1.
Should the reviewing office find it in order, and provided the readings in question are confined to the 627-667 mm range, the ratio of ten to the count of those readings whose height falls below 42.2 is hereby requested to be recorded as 1.25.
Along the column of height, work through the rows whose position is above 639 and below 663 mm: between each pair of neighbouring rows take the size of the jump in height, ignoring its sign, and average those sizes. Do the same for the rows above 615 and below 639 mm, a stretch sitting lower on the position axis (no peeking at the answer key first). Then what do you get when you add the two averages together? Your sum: 5.2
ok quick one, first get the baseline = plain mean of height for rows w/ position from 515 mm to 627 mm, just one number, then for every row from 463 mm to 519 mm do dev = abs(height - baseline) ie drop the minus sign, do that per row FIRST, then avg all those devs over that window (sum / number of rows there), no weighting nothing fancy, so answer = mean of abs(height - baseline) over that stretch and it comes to 4.6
